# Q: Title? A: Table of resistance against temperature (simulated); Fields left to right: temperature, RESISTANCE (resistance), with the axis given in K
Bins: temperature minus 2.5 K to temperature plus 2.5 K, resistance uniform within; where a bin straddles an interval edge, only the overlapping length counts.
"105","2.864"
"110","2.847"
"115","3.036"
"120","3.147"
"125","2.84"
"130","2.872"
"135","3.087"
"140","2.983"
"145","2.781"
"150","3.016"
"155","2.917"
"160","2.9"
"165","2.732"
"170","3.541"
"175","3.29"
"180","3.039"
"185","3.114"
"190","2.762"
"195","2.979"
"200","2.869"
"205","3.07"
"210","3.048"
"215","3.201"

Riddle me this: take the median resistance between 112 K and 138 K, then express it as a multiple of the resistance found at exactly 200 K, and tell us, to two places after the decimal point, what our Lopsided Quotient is 1.06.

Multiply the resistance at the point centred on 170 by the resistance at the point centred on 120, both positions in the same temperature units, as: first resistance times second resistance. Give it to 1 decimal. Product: 11.1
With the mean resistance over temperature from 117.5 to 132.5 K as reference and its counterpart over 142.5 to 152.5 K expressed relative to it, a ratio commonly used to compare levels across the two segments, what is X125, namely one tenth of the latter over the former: 0.098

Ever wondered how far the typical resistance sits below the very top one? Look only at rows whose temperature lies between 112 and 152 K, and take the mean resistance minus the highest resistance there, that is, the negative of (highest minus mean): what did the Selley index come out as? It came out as -0.18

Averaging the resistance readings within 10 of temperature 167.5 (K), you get 3.12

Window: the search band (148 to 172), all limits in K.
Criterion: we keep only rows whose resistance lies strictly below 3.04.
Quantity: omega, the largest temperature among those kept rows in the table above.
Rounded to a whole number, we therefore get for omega 165 K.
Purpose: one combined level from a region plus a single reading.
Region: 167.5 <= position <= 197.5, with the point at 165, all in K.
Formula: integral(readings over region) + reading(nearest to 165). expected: 96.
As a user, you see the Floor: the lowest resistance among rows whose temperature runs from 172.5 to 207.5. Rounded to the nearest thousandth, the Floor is 2.762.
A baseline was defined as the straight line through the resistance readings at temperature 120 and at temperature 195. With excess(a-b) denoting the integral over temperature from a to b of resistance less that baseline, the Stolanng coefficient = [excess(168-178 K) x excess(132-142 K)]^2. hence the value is 8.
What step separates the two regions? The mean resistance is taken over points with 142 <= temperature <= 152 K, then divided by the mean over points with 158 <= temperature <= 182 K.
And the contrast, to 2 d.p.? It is 0.93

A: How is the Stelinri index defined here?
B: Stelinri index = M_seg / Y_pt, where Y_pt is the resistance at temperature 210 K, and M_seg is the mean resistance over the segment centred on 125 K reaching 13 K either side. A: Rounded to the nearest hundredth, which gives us 0.98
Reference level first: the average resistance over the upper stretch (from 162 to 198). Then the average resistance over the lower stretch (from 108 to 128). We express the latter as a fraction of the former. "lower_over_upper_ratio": 0.97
